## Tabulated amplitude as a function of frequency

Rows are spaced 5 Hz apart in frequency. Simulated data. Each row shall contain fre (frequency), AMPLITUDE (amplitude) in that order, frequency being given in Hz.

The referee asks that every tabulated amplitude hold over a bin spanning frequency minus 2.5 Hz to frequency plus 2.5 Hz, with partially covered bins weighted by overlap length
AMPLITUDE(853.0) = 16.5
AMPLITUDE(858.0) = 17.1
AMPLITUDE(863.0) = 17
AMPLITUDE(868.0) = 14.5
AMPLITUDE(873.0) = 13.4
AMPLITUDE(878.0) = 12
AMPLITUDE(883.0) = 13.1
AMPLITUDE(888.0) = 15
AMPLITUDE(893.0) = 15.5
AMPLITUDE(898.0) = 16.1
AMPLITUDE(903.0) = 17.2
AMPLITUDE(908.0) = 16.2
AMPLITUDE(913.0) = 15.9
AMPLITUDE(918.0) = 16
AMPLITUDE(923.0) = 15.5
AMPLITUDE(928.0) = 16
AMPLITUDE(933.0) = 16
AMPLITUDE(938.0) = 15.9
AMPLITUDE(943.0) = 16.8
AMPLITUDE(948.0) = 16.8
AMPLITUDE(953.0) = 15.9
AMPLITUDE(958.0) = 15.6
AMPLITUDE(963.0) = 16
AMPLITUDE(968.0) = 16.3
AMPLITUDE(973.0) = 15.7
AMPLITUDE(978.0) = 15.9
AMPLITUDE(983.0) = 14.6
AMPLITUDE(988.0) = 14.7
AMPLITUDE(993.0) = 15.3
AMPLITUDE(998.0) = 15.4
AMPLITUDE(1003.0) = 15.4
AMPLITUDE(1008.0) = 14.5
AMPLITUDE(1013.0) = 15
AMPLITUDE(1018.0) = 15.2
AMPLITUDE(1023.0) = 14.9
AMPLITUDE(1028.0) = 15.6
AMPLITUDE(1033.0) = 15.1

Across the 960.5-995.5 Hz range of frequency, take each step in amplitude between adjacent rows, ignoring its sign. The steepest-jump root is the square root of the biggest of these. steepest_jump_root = 1.14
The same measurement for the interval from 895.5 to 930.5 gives 1.05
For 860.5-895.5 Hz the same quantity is 1.58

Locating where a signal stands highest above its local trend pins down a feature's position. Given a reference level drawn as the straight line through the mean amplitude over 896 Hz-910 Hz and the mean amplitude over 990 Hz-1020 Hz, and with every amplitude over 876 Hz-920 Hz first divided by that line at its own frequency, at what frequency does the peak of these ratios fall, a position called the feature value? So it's 903.0 Hz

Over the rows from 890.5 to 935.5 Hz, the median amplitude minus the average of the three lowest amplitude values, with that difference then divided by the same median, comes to 0.023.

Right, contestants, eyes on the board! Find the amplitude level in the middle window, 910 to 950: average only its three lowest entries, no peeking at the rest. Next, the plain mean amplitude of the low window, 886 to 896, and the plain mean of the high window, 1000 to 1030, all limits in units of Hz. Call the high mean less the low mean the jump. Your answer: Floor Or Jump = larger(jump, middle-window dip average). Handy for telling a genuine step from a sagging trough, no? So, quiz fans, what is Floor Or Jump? 15.8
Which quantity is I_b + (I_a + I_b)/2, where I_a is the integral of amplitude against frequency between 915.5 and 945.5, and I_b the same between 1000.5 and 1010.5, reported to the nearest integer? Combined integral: 465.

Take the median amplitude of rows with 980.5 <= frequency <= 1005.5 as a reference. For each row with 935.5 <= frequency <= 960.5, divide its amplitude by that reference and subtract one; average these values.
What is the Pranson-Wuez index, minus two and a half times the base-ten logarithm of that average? 3.1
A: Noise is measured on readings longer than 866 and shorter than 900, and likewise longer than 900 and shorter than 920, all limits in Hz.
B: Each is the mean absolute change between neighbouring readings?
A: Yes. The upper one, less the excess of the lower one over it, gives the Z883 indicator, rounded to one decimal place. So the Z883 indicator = -0.2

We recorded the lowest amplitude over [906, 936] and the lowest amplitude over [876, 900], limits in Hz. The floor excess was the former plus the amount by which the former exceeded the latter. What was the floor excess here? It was 19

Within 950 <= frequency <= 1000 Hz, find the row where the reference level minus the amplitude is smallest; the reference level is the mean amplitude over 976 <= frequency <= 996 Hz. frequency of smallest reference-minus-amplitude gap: 968.0 Hz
